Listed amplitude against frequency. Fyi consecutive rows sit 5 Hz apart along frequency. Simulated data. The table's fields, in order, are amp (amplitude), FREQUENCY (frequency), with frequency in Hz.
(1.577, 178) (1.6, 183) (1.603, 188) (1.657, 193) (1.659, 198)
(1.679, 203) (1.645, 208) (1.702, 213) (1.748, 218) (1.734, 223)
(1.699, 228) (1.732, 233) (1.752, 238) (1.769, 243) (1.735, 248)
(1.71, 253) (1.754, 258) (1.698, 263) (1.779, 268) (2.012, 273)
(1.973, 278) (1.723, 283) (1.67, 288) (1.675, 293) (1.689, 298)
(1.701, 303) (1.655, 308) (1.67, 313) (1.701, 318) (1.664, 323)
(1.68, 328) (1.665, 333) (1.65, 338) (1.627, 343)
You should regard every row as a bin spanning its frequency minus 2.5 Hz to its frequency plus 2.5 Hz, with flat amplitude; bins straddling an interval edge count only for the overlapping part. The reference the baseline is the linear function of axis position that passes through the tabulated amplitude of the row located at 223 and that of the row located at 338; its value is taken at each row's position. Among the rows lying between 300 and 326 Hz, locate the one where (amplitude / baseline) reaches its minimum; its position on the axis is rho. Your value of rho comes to 308 Hz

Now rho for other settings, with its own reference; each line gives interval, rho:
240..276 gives 263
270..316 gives 308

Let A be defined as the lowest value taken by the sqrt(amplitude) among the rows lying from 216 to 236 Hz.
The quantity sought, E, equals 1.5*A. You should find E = 1.96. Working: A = 1.30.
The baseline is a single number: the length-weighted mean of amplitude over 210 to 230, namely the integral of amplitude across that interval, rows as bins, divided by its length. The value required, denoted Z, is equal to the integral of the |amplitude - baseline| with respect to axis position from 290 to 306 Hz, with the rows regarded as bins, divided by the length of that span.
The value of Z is 0.03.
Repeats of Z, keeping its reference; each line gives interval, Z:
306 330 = 0.05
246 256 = 0.01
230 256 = 0.02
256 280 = 0.13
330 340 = 0.06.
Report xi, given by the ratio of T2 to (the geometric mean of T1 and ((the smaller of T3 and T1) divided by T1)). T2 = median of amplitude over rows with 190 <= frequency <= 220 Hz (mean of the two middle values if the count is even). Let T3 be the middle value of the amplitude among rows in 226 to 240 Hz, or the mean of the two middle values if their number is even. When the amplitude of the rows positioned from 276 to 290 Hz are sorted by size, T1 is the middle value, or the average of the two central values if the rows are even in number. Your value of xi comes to 1.27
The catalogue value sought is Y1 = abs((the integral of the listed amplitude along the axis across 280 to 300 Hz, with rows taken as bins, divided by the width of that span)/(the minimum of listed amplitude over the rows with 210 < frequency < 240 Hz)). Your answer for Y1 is 1.00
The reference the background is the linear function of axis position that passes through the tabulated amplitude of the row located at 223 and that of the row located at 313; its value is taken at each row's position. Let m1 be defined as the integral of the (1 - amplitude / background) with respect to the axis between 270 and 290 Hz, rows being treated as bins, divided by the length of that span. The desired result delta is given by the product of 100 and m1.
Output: -9.1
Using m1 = -0.09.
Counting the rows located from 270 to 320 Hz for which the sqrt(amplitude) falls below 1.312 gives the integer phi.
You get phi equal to 7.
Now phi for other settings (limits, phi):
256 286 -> 1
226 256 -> 2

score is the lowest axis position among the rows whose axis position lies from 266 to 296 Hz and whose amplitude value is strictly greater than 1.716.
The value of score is 268 Hz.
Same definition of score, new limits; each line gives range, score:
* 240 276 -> 243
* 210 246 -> 218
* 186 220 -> 218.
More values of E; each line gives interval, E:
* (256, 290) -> 1.94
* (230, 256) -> 1.96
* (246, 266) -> 1.95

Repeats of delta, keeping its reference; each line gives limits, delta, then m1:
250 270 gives -1.6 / -0.02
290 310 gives -0.1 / 0.00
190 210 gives 5.2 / 0.05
